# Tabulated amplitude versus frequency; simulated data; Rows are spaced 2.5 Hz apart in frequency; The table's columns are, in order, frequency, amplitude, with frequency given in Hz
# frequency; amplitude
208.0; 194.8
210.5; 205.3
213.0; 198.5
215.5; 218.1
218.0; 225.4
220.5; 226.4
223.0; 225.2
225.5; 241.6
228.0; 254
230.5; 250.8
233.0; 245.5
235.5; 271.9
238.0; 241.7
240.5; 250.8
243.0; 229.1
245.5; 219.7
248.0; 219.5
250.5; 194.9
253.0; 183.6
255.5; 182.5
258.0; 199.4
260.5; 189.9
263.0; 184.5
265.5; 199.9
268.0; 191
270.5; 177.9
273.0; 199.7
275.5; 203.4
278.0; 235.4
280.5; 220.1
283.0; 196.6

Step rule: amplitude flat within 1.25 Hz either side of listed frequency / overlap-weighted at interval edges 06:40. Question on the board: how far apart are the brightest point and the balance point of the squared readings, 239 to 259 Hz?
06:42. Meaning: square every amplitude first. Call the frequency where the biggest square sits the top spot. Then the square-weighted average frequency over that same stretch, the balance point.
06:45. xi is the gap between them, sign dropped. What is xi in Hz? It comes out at 7.7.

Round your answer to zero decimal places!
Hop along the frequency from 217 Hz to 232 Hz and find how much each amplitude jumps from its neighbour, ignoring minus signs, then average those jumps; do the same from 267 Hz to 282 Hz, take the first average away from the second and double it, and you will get 21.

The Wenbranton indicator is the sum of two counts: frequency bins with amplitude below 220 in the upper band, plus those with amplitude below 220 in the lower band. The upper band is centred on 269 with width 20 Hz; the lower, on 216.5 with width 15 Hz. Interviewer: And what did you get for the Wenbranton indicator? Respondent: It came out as 10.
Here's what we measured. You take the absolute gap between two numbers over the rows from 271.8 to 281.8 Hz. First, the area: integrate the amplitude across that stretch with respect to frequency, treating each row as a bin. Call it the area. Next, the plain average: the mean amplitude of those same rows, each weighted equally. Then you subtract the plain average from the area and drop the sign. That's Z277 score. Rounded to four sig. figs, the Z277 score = 1932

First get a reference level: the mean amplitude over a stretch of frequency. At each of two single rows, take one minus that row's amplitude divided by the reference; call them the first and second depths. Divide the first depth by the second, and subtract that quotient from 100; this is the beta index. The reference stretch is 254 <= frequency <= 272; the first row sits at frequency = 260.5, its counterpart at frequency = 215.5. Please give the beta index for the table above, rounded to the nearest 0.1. 100.0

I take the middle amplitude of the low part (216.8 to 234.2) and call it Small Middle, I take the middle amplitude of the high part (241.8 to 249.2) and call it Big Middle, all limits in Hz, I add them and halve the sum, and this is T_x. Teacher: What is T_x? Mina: 231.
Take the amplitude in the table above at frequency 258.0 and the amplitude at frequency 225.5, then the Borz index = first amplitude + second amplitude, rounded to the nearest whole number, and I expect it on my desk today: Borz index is 441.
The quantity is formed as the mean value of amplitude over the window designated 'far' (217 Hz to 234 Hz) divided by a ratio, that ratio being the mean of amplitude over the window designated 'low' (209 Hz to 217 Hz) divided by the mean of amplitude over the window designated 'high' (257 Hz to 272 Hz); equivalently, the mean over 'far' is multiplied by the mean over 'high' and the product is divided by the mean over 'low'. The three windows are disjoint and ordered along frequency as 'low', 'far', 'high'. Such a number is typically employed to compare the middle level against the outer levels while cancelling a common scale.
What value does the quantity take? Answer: 219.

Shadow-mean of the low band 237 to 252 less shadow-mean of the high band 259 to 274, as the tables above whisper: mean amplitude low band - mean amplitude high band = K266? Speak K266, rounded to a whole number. 35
